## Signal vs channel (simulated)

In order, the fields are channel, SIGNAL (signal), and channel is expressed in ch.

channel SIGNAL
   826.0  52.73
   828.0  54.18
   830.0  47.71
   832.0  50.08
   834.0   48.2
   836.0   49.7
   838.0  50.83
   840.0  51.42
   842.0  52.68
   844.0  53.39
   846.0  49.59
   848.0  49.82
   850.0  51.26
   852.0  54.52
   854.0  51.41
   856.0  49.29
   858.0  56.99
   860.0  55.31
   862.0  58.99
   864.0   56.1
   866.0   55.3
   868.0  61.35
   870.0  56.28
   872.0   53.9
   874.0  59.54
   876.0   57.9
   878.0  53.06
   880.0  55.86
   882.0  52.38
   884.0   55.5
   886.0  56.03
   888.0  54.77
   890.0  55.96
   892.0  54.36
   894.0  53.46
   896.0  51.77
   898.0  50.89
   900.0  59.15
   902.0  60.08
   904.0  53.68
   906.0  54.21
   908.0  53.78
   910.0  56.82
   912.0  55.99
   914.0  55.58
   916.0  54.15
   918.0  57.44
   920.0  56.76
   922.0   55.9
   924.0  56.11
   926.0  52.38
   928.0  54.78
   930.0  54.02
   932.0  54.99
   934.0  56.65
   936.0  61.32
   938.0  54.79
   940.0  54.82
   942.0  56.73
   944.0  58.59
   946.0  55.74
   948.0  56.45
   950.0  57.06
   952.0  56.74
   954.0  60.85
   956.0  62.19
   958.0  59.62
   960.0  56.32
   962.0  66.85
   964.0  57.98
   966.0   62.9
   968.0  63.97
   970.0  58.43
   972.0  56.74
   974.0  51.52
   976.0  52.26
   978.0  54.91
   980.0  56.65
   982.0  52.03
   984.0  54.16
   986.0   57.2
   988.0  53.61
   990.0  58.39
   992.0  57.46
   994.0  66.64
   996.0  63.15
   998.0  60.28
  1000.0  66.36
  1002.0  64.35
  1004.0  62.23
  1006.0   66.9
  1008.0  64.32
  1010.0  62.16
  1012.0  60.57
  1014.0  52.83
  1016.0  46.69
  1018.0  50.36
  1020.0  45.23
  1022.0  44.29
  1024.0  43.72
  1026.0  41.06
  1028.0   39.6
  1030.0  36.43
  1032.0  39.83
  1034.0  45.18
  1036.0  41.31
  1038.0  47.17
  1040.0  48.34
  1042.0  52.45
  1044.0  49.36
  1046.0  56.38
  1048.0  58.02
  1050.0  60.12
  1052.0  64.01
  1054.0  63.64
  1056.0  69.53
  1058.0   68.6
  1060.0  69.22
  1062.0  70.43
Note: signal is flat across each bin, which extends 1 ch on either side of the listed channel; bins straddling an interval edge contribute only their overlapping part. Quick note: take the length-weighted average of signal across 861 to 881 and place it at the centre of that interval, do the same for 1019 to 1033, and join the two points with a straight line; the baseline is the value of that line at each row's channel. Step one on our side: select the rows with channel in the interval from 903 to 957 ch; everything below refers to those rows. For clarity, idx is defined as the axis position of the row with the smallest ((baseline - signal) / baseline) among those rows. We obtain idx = 956.0 ch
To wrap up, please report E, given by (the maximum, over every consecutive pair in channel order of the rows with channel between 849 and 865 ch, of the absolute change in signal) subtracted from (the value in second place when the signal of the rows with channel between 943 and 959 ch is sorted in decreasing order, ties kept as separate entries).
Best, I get 53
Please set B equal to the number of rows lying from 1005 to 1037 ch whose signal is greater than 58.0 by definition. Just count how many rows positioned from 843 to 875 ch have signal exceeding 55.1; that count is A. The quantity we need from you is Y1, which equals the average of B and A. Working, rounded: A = 8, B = 4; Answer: 6.0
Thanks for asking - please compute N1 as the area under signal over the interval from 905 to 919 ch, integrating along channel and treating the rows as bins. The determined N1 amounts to 776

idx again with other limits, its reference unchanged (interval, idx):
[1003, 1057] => 1056.0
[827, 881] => 868.0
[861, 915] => 902.0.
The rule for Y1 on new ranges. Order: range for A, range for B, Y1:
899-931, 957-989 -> 7.0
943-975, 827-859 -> 7.5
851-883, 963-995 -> 7.5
